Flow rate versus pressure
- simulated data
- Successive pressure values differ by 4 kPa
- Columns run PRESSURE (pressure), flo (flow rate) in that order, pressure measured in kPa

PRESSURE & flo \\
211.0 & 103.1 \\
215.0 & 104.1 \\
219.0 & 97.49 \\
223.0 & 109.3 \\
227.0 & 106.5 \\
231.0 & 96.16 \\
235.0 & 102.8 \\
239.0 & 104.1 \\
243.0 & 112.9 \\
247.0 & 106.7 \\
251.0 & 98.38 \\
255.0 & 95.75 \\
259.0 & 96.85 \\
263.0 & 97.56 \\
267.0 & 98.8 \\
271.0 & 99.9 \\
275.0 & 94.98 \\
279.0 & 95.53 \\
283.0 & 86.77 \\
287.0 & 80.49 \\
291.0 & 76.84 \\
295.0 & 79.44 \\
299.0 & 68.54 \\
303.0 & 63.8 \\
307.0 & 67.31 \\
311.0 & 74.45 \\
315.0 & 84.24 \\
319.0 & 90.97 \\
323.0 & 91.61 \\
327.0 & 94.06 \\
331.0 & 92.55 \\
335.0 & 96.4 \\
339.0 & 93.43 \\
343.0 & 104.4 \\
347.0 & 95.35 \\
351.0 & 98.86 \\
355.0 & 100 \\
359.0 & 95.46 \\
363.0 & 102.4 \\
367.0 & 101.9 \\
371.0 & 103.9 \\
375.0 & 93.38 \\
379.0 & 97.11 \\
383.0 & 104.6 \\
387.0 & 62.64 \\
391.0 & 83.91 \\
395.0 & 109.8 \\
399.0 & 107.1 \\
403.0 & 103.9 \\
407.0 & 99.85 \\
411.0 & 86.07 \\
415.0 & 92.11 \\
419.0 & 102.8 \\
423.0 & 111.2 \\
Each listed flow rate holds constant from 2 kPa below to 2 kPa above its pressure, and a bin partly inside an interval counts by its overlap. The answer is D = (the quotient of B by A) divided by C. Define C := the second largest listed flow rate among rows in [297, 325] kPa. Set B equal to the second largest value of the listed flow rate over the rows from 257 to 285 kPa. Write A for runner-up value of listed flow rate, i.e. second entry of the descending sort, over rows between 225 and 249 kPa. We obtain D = 0.0102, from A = 106.7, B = 98.8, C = 90.97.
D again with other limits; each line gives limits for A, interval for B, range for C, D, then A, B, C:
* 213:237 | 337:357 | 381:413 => 0.0088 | 106.5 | 100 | 107.1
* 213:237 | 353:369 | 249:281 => 0.0097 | 106.5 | 101.9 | 98.8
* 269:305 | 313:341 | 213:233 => 0.0092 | 95.53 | 94.06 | 106.5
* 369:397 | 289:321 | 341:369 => 0.0079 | 104.6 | 84.24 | 102.4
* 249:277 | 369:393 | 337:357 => 0.0105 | 98.8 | 103.9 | 100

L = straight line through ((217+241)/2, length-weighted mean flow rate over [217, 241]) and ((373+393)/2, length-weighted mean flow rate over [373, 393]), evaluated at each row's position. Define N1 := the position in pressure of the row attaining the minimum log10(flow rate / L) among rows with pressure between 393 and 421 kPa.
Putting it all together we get 411.0 kPa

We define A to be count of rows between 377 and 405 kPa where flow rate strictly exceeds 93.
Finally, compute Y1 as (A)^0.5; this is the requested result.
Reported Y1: 2.2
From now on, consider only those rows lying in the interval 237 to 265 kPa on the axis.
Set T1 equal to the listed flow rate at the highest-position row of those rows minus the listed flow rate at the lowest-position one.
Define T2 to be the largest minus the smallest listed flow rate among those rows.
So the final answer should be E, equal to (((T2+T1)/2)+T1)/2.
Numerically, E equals -1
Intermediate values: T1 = -7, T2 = 17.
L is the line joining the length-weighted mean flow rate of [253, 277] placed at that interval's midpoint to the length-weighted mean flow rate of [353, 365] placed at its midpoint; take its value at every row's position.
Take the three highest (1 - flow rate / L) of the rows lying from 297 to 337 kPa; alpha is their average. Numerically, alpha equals 0.32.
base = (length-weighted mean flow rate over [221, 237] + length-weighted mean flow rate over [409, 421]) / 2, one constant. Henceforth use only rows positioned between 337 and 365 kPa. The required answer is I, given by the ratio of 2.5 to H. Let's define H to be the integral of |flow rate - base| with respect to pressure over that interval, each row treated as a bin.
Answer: 0.027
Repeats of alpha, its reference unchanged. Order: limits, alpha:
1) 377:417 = 0.23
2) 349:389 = 0.16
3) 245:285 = 0.05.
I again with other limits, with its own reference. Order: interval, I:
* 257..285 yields 0.027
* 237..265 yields 0.018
